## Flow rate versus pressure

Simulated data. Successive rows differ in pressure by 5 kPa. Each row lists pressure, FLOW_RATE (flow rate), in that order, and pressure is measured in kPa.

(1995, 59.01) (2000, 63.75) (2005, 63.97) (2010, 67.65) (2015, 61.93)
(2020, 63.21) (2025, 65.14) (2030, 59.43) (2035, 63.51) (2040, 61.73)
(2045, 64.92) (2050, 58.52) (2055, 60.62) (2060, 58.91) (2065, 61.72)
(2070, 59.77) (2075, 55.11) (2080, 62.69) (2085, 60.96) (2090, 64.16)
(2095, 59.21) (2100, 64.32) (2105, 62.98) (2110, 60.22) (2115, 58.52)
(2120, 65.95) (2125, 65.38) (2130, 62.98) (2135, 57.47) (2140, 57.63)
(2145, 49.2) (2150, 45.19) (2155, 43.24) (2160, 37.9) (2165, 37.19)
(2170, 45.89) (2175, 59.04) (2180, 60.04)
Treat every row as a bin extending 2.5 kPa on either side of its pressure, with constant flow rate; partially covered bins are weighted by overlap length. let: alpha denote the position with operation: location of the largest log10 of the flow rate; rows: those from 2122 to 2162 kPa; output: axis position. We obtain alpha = 2125 kPa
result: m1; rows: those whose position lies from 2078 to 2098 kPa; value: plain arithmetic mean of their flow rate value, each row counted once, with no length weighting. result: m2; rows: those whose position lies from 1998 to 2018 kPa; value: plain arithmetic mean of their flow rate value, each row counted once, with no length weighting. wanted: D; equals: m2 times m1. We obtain 3972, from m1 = 61.8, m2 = 64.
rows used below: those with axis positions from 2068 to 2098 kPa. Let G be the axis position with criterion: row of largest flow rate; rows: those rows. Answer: 2090 kPa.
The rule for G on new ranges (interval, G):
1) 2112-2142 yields 2120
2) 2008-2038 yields 2010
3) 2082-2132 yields 2120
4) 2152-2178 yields 2175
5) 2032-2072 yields 2045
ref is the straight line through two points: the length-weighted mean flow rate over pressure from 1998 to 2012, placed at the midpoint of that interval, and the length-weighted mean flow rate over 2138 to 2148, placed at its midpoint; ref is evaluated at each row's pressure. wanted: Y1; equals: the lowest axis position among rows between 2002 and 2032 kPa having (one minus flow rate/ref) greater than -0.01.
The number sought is 2005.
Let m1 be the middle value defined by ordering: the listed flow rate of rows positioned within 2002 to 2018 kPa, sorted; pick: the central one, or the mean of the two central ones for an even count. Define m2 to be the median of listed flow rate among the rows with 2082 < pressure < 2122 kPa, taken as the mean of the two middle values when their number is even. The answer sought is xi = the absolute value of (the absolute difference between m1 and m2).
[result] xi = 2.0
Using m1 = 64.0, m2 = 62.0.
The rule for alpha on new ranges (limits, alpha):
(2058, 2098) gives 2090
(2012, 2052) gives 2025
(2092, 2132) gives 2120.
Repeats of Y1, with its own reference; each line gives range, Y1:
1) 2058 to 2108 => 2060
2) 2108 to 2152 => 2145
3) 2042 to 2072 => 2050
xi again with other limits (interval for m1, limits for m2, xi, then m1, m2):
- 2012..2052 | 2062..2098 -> 1.6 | 62.6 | 61.0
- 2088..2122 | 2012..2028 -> 0.2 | 63.0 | 63.2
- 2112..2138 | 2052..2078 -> 3.2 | 63.0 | 59.8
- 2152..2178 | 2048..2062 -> 15.7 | 43.2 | 58.9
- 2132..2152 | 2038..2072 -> 7.3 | 53.3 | 60.6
